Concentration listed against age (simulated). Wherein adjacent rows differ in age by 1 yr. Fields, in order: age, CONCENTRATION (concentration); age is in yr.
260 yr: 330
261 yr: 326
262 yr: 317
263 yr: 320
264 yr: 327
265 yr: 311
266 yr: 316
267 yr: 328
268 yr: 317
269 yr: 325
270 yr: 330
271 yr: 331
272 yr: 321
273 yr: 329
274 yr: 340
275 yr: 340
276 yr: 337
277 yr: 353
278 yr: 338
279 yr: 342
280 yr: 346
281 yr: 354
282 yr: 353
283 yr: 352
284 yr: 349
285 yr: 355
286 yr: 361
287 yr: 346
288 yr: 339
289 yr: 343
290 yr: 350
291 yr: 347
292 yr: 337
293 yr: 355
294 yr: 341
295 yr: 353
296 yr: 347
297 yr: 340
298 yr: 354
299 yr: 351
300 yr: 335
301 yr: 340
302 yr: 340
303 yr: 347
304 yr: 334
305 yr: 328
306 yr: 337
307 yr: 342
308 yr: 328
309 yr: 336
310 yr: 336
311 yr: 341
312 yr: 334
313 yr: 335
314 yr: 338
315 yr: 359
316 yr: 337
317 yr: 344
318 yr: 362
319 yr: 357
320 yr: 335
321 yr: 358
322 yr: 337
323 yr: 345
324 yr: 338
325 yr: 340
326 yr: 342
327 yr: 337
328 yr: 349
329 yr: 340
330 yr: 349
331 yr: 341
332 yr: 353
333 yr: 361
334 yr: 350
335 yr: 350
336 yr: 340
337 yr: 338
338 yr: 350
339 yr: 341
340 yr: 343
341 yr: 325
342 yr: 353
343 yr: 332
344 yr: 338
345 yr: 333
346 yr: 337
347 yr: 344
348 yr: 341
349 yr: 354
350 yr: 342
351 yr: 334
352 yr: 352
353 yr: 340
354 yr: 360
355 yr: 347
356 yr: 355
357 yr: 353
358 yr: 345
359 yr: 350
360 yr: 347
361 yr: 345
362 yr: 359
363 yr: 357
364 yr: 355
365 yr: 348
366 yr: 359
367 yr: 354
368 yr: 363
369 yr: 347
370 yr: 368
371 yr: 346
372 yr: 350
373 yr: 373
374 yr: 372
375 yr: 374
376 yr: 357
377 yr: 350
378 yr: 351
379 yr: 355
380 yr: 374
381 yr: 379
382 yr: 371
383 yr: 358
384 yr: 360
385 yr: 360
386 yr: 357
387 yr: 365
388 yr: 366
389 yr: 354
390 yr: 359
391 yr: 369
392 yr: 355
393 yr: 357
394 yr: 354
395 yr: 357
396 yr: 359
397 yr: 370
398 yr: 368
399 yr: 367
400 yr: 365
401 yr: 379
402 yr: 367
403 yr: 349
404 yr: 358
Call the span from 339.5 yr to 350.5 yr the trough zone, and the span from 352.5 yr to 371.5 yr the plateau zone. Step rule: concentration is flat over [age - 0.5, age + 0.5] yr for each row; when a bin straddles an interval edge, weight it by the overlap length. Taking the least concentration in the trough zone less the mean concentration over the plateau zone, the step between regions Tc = -27.5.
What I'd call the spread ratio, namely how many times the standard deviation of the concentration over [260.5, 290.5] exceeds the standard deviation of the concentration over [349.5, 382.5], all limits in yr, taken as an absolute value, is 1.25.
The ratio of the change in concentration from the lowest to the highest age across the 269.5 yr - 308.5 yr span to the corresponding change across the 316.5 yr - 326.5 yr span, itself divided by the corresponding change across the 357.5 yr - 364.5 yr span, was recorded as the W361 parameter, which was 0.10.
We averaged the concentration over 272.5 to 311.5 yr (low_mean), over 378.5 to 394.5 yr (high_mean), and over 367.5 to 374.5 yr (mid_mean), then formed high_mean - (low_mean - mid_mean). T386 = 378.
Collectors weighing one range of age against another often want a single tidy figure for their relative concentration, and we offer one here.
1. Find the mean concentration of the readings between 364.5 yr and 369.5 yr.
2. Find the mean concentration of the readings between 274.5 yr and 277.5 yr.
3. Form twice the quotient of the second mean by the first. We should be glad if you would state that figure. 1.94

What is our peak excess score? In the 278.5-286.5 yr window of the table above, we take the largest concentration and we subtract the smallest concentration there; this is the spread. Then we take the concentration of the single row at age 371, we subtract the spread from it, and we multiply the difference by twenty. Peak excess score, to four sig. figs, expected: 6540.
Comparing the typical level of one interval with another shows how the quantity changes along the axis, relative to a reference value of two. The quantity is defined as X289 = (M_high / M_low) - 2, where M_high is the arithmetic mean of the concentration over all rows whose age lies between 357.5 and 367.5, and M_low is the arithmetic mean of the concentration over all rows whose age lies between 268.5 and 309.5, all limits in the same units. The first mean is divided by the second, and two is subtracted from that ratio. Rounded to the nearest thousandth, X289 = -0.971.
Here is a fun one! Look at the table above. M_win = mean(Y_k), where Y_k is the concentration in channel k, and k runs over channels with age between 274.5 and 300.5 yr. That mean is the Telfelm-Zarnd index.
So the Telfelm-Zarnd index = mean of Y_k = 347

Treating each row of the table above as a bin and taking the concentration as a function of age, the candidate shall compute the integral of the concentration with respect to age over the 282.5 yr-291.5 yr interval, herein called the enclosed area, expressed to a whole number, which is 3142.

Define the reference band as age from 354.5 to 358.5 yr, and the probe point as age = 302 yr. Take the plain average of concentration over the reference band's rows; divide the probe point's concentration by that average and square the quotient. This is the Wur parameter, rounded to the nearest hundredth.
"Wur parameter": 0.94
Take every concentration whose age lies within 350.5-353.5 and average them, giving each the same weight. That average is 342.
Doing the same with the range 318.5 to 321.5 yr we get 350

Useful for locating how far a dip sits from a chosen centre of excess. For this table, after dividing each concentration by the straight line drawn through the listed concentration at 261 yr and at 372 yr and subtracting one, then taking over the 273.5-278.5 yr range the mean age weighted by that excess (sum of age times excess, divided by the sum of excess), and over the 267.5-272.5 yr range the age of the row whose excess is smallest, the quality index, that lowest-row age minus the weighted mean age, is -8.1 yr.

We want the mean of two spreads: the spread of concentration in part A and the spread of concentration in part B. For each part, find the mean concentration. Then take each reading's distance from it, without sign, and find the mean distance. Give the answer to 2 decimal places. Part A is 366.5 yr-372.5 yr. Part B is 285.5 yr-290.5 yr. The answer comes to 6.69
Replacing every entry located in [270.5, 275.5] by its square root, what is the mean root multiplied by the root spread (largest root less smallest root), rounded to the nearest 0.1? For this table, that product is 9.5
